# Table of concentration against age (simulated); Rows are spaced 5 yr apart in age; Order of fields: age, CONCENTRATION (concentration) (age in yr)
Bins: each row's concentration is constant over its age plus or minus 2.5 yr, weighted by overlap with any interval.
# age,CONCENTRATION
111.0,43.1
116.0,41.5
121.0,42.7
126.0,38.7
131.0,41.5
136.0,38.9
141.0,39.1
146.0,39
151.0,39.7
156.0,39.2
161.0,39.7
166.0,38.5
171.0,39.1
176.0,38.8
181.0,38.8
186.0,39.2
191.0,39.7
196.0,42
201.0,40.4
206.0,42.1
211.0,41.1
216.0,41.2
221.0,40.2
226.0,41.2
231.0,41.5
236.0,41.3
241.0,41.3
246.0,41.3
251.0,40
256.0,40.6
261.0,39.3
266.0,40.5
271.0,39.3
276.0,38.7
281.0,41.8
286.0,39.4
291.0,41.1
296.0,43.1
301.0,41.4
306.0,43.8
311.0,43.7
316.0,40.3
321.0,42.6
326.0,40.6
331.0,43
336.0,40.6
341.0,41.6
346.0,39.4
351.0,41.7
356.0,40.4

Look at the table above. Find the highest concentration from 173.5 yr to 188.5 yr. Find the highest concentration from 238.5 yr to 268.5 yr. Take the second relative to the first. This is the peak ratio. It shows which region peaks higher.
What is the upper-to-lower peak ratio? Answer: 1.05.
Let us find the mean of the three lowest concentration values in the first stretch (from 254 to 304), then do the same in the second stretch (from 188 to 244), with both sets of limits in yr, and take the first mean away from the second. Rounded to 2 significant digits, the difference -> 1.0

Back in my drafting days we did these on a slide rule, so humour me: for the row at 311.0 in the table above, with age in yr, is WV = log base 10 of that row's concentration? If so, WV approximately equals 1.64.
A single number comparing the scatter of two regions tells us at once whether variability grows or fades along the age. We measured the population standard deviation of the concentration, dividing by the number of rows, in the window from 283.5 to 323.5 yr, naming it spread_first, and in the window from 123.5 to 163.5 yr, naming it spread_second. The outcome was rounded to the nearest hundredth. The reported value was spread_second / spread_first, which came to 0.55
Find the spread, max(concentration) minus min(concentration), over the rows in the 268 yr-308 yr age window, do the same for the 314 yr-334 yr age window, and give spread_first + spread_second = 8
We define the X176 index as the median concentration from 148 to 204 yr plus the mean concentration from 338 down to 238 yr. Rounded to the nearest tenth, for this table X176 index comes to 80.3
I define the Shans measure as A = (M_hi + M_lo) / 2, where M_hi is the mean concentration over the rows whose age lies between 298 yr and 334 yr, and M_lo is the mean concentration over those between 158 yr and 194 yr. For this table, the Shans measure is 40.7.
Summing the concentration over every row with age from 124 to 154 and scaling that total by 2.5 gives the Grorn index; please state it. 592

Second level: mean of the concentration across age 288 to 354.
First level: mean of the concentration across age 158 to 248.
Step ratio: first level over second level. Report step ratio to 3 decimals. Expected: 0.968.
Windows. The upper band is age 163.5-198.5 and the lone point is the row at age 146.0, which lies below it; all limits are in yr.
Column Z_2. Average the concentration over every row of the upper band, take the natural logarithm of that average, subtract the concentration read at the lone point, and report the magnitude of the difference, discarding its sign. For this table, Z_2 35.3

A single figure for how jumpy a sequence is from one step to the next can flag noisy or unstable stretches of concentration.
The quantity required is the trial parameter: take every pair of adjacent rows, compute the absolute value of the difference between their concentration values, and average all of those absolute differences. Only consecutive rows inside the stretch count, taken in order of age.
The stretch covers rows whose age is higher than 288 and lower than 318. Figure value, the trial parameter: 1.9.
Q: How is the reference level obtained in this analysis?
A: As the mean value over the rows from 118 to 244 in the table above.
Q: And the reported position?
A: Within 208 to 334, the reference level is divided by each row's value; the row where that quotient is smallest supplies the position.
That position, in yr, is 306.0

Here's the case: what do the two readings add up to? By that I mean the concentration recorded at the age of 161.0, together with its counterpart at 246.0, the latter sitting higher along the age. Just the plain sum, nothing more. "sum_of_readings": 81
